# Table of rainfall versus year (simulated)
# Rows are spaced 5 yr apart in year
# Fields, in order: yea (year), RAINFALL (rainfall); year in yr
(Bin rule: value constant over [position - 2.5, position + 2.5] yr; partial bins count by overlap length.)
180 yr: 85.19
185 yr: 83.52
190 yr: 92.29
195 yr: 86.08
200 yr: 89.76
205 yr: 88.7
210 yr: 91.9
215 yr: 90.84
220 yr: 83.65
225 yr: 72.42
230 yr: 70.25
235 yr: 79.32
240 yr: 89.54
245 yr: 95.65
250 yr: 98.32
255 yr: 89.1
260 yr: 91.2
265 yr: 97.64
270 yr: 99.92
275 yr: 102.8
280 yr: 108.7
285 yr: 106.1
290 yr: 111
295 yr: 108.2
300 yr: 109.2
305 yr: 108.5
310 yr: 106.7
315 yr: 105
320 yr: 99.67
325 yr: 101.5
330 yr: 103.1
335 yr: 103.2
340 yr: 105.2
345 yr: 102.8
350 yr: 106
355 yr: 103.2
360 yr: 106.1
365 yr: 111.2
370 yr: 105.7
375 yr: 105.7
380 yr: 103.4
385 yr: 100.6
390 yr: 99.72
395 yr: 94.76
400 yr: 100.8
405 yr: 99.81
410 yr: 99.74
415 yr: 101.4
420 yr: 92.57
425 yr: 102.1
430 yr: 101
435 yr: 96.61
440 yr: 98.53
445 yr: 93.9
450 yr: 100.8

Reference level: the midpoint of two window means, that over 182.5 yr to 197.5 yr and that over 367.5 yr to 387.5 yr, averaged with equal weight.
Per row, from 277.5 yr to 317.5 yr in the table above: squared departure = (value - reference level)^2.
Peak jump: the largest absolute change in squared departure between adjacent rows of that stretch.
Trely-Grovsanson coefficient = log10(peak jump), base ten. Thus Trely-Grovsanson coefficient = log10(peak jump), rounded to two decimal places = 2.10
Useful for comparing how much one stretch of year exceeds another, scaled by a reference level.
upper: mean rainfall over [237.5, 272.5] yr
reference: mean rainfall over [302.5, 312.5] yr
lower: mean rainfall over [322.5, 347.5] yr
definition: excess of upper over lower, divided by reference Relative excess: -0.08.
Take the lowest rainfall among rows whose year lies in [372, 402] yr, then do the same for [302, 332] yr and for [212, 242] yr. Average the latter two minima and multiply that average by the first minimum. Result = 8051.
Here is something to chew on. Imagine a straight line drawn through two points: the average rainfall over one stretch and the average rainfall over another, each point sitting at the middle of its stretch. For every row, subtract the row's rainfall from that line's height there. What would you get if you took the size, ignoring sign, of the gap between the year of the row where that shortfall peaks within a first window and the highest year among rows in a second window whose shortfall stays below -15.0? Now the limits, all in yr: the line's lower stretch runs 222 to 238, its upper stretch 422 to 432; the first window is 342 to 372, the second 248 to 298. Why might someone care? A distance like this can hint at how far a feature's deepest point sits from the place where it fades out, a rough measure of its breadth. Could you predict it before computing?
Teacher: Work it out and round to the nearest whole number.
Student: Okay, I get 60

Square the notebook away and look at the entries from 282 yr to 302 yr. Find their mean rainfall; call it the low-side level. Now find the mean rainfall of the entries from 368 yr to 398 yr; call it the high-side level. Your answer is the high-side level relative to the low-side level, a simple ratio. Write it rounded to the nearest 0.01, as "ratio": 0.94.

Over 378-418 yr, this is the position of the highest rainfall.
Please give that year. 380 yr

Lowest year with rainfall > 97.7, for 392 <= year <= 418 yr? 400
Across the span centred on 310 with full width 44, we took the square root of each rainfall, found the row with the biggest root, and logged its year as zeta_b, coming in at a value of 290 yr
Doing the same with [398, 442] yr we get 425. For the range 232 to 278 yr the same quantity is 275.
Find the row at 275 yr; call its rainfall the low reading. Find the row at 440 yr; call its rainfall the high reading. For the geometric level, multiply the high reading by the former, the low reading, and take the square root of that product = 101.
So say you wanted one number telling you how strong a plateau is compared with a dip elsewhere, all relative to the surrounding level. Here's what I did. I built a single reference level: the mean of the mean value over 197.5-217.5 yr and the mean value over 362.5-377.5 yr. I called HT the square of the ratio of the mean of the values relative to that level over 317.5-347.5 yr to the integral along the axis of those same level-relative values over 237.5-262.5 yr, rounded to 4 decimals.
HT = 0.0020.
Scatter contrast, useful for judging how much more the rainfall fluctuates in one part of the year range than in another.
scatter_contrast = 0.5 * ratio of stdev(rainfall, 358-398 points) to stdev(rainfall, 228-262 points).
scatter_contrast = 0.26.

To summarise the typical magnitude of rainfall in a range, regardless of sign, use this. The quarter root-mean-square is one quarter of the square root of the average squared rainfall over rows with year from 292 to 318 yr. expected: 26.9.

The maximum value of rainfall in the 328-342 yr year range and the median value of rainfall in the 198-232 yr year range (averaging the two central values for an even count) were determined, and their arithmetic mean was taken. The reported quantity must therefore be 97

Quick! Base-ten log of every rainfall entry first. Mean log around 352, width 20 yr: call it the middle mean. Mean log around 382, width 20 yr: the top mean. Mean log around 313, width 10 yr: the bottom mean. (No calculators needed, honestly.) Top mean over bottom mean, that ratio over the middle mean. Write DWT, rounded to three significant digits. 0.492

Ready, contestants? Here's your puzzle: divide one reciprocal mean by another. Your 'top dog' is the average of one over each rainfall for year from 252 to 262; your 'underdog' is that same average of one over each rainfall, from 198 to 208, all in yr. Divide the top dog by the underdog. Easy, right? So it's 0.99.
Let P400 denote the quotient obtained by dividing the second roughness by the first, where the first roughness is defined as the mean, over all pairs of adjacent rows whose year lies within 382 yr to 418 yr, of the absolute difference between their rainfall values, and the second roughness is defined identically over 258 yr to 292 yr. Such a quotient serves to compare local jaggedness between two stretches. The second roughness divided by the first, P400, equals 1.71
